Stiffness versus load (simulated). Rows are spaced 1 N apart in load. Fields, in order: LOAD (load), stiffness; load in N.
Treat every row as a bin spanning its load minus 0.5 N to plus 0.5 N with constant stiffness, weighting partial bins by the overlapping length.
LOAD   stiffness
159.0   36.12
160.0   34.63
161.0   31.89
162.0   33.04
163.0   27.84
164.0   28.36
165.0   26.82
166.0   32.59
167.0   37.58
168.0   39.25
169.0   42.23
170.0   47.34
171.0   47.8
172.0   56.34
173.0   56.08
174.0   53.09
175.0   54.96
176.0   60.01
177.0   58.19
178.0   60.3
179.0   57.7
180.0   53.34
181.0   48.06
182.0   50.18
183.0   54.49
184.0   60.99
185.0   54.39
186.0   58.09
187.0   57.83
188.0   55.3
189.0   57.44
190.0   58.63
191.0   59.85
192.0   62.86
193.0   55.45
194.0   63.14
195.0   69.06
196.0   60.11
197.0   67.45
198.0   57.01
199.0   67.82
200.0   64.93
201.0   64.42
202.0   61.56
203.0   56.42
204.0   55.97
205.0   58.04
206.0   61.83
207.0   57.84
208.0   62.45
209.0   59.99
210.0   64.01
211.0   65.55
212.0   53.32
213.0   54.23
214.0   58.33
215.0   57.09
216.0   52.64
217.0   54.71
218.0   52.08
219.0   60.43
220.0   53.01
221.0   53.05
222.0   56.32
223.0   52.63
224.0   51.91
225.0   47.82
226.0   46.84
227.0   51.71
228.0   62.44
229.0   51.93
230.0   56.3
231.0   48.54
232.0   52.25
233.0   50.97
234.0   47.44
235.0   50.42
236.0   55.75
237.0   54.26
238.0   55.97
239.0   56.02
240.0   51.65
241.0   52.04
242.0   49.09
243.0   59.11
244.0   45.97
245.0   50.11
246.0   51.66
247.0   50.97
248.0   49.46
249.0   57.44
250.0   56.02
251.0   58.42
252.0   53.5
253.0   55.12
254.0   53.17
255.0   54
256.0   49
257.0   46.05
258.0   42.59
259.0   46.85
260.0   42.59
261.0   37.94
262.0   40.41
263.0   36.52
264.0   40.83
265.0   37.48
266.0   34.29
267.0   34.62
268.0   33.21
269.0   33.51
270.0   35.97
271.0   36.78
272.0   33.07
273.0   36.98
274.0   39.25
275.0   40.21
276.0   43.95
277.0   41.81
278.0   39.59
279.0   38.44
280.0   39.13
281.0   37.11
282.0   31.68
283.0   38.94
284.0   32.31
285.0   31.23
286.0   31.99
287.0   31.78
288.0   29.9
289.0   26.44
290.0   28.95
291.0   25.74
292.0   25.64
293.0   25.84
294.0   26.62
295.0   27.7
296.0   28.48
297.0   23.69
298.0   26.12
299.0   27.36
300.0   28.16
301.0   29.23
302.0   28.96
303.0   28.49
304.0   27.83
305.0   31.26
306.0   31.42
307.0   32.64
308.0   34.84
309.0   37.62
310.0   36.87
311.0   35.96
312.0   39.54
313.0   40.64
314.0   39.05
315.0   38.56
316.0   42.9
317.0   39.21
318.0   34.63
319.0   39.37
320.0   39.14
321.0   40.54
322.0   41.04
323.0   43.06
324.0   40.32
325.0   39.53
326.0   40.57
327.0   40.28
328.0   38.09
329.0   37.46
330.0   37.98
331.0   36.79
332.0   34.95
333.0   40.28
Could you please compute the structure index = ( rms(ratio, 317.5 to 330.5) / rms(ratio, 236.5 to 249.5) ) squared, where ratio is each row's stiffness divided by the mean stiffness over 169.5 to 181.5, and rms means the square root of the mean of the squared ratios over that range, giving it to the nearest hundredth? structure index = 0.56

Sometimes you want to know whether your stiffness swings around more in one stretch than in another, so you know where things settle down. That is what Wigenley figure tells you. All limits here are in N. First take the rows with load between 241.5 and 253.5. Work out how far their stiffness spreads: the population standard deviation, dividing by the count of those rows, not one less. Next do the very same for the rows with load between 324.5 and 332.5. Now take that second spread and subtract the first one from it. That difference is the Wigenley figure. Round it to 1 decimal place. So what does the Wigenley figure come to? -2.2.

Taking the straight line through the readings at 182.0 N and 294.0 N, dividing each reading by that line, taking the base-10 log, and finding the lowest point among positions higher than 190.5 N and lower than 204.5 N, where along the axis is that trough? 193.0 N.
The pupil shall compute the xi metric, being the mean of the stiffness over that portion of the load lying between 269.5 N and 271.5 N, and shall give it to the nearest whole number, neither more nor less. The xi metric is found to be 36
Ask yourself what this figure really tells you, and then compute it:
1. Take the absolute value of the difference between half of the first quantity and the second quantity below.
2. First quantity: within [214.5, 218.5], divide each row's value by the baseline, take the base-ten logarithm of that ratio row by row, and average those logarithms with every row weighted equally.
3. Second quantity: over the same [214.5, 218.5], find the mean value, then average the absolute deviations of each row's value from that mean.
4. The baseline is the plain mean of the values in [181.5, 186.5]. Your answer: 1.8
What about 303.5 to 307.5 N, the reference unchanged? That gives 1.6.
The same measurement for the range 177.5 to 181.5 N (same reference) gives 4.2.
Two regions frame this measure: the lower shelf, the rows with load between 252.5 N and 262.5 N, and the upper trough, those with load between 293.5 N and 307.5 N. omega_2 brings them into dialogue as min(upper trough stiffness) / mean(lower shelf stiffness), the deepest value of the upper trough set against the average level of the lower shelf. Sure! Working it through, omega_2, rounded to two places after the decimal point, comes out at 0.51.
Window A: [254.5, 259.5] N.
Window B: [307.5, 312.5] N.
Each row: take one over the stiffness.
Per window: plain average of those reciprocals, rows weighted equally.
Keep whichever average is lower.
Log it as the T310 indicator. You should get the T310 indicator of 0.0211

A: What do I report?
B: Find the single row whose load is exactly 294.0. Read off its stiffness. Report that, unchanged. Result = 26.62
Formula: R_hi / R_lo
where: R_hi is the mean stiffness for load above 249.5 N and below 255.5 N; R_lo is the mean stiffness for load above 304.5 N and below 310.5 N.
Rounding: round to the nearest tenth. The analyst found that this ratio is 1.6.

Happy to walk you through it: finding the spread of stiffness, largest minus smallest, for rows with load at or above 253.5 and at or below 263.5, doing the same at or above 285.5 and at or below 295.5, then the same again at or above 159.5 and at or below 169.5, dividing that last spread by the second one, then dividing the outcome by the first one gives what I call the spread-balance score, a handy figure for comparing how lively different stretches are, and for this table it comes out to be 0.139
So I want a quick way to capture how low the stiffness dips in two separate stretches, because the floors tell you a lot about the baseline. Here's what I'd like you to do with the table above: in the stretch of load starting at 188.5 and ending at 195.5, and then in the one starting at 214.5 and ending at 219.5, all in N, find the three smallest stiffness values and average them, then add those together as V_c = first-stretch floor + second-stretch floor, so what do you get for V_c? 110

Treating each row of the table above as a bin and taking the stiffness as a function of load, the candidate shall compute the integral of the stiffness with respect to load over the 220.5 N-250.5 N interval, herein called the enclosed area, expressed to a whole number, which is 1576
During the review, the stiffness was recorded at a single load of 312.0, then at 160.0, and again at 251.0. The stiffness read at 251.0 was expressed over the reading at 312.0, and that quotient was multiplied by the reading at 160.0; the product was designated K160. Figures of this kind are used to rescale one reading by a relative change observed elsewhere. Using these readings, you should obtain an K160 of 51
